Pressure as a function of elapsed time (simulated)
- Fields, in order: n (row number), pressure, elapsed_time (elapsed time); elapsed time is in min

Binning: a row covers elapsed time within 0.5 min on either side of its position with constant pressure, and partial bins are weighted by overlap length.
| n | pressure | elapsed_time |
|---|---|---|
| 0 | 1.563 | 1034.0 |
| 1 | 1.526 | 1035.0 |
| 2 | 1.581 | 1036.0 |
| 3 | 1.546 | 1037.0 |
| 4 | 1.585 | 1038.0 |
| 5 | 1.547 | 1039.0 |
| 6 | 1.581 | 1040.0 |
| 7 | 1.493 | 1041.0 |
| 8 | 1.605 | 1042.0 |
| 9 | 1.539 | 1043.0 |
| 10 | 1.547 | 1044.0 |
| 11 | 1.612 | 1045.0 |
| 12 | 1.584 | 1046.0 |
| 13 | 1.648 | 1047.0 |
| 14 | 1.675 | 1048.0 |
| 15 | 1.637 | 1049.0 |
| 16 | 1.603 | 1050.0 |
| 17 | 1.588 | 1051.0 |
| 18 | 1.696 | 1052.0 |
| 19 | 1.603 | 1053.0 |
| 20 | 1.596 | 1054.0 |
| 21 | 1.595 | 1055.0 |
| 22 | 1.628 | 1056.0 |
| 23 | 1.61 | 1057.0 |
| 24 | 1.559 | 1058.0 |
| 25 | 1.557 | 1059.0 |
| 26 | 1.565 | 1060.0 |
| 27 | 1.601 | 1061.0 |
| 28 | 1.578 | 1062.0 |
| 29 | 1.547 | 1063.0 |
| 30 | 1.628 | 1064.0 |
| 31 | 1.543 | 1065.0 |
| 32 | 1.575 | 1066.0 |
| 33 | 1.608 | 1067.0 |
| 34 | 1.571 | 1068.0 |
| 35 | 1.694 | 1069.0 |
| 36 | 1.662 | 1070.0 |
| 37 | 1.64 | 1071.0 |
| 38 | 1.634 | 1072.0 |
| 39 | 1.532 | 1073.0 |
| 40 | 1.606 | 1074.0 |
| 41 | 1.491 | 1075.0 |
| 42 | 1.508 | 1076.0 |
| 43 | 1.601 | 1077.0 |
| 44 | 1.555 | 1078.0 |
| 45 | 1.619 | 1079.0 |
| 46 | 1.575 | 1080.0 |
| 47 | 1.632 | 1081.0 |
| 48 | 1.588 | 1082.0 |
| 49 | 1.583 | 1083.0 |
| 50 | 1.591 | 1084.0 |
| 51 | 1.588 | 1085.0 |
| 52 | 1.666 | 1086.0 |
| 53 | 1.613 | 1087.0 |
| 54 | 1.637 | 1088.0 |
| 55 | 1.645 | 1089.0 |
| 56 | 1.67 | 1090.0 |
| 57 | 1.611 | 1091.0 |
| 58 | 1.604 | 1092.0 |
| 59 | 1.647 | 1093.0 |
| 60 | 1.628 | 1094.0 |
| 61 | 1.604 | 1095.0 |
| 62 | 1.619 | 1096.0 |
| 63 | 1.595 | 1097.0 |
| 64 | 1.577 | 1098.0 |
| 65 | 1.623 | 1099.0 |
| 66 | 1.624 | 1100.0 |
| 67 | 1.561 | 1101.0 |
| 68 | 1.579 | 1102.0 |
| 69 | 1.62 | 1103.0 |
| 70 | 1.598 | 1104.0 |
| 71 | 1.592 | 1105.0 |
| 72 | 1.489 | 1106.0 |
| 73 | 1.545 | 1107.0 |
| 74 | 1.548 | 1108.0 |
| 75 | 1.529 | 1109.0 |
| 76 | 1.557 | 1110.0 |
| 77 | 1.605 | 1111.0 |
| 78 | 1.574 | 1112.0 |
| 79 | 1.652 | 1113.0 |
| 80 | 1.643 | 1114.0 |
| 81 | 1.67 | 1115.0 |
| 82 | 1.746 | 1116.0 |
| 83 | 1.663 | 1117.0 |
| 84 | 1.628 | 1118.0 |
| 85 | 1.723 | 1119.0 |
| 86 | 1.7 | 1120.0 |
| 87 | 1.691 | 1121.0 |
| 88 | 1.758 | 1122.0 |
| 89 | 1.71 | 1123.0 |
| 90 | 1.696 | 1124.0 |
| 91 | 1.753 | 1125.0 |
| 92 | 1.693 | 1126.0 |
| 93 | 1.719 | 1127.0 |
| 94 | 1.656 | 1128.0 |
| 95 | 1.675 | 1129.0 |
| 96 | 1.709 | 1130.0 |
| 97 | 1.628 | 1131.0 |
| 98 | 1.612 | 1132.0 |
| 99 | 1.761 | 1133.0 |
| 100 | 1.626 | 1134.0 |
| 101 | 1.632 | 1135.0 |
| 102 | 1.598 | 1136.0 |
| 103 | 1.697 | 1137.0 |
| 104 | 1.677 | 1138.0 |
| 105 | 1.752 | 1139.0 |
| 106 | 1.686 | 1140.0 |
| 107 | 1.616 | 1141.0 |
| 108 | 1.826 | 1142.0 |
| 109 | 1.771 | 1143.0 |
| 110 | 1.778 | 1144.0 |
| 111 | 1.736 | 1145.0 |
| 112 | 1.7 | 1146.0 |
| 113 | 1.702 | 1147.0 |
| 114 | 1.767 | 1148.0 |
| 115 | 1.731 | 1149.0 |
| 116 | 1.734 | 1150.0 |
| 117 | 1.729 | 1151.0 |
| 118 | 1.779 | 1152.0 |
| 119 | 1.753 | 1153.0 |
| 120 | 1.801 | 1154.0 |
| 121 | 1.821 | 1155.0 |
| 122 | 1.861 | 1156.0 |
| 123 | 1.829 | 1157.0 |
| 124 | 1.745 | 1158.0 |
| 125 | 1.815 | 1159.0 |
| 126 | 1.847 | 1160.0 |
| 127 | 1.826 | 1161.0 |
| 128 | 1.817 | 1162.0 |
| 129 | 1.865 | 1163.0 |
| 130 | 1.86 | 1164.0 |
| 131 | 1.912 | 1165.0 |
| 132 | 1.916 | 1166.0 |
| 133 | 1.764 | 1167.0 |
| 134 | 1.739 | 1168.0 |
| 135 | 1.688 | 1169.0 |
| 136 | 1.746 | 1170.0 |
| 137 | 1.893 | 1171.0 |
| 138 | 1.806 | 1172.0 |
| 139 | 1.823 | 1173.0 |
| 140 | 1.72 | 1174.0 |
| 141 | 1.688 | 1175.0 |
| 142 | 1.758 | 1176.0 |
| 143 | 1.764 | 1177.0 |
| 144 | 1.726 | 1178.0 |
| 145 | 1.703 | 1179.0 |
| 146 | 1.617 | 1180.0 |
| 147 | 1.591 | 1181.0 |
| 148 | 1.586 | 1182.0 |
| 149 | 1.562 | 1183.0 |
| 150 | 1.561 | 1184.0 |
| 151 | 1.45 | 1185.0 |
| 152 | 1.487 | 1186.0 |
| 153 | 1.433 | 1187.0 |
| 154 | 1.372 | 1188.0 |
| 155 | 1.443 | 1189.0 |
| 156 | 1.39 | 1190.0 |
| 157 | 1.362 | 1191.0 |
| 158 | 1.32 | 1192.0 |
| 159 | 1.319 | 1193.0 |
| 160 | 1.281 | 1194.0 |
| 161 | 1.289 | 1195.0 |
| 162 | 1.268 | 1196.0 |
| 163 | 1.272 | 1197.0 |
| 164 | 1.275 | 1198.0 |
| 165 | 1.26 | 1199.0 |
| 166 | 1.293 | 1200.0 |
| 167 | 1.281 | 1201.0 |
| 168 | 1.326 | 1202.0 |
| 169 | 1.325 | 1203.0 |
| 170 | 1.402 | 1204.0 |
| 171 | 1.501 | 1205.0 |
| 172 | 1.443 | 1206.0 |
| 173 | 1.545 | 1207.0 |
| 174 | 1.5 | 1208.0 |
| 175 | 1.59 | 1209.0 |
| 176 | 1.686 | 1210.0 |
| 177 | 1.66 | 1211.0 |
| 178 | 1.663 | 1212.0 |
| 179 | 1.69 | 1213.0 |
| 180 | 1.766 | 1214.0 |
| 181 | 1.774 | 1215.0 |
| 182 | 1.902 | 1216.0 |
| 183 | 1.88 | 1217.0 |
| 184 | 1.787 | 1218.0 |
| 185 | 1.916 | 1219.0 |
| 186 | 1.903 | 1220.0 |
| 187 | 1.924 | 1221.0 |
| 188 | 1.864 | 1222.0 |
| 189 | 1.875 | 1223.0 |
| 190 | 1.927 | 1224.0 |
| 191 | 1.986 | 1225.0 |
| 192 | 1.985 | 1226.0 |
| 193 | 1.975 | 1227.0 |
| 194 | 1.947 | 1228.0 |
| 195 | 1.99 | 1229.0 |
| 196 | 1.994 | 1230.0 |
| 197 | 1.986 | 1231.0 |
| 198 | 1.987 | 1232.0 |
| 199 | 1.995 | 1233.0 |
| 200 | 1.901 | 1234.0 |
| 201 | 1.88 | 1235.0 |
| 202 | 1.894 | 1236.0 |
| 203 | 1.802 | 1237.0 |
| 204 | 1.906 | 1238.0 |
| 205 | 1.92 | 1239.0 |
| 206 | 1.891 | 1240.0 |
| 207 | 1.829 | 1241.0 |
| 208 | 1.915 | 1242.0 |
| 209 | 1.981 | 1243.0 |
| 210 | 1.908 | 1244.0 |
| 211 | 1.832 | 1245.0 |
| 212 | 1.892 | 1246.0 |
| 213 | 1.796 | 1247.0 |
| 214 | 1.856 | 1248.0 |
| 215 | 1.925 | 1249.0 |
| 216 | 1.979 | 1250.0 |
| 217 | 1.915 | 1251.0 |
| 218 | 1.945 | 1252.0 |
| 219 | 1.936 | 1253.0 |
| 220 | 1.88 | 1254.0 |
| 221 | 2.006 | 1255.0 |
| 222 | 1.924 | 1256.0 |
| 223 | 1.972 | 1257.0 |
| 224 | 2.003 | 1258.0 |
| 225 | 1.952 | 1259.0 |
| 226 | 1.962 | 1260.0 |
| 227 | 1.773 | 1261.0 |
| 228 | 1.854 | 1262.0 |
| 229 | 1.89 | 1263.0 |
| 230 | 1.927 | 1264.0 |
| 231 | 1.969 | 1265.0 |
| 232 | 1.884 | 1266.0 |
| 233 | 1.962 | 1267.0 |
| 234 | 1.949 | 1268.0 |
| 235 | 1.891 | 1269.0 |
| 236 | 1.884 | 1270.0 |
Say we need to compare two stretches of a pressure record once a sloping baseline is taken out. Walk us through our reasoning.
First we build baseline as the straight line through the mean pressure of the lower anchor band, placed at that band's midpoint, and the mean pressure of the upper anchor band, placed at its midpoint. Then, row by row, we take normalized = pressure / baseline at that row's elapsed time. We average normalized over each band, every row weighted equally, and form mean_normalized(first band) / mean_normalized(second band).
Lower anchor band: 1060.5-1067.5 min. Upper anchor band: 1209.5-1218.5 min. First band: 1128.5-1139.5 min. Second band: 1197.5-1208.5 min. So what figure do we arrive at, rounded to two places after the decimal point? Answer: 1.27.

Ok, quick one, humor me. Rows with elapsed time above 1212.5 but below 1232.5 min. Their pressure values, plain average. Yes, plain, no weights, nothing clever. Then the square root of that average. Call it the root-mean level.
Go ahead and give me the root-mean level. 1.38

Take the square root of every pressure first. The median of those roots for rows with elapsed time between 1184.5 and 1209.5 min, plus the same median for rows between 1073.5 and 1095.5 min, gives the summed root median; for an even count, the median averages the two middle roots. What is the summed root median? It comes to 2.43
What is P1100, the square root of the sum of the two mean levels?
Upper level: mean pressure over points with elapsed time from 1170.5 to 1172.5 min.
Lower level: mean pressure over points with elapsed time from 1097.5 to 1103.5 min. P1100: 1.86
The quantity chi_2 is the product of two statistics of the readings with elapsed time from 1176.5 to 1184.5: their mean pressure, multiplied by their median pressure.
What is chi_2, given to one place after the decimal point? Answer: 2.6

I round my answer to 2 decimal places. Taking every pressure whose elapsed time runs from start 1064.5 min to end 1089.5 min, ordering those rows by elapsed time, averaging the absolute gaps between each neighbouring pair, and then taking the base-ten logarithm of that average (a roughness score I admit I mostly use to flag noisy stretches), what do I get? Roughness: -1.33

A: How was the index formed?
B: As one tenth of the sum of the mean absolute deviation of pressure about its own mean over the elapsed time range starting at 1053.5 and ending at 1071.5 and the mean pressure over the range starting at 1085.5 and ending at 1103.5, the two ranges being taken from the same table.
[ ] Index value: 0.165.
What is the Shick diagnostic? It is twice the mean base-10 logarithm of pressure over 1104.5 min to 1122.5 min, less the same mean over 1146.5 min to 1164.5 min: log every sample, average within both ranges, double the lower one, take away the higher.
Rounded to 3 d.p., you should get 0.169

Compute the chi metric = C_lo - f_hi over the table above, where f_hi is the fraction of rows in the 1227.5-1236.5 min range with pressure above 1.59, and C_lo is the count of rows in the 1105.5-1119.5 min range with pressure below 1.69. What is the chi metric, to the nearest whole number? 11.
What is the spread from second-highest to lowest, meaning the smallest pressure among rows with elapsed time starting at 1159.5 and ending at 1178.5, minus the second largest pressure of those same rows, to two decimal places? -0.22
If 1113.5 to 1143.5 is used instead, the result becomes -0.17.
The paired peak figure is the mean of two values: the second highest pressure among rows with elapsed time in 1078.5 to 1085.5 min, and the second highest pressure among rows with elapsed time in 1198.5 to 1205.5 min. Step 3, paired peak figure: 1.51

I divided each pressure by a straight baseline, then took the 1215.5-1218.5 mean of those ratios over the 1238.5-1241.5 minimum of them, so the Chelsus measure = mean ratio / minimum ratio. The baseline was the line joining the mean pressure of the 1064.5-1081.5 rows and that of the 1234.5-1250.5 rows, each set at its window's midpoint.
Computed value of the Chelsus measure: 1.04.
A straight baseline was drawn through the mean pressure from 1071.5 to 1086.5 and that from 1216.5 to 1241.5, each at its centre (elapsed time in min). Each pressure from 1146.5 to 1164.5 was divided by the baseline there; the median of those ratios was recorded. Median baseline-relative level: 1.03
